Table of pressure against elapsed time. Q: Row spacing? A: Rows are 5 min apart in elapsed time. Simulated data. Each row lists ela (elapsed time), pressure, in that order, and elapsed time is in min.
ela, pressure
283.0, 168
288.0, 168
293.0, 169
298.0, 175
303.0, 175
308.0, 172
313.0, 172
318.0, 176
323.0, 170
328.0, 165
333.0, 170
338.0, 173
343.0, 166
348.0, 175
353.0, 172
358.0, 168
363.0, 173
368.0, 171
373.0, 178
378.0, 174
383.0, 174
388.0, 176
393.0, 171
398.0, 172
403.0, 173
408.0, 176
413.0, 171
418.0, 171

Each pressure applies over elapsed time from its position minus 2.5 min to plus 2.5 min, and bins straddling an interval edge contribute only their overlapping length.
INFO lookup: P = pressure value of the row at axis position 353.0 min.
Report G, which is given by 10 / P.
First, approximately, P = 172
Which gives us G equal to 0.0581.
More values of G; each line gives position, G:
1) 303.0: 0.0571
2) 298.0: 0.0571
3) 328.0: 0.0606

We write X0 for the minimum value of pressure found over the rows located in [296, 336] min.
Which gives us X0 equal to 165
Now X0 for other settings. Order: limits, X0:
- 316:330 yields 165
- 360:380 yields 171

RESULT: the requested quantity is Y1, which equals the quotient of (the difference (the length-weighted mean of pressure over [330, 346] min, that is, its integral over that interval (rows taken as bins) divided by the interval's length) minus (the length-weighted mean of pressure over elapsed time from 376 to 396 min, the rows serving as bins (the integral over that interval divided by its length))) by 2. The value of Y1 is -2.0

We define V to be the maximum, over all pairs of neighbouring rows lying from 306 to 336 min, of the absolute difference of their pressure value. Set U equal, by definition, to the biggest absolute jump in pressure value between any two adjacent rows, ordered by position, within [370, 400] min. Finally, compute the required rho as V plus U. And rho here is 11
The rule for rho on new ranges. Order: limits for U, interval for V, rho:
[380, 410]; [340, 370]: 14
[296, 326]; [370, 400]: 11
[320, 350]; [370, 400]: 14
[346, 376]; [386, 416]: 12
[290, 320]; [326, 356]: 15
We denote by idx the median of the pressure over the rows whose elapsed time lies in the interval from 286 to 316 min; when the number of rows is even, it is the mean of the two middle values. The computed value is 172.0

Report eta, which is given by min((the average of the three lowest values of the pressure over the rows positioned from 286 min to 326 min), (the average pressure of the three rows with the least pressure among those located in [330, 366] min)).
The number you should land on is 168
